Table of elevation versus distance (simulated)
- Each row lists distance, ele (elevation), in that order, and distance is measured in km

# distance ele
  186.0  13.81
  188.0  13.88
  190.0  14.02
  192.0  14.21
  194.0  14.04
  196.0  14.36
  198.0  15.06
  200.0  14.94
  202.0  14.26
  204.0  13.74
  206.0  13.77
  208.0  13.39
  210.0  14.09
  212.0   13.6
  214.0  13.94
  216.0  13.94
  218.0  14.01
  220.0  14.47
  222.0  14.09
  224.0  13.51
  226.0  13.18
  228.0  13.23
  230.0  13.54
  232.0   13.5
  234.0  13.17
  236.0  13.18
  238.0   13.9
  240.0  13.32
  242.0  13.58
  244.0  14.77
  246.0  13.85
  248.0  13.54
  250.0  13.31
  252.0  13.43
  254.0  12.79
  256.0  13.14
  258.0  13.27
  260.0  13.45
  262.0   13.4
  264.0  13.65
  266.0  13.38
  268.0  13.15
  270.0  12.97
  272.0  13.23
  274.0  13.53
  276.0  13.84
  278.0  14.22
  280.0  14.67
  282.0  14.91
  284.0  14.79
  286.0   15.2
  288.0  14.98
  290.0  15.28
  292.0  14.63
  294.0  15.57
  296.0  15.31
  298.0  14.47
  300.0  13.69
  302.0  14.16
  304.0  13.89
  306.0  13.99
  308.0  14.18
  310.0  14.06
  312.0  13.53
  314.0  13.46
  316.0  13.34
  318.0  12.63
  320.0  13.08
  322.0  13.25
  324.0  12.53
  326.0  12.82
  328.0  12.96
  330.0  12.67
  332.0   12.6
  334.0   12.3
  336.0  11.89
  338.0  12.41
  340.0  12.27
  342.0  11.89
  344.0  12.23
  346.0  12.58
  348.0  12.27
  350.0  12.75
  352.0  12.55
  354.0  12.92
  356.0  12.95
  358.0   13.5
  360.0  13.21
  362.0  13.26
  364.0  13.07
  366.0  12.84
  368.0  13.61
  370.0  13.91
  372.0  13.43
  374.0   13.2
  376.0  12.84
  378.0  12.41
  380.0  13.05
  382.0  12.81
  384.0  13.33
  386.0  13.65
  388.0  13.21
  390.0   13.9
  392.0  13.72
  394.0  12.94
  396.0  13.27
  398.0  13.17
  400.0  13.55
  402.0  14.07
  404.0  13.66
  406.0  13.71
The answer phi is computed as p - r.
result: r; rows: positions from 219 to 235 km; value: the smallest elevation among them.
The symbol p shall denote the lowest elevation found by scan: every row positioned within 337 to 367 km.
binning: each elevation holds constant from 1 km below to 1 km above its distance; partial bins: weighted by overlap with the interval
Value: -1.3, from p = 11.89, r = 13.17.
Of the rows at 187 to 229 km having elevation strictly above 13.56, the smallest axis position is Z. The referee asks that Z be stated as 188.0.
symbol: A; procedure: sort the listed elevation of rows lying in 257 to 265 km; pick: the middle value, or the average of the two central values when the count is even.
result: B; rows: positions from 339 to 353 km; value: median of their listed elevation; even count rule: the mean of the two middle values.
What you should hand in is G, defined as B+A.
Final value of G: 25.7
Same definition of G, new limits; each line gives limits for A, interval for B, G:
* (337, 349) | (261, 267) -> 25.7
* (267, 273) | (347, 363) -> 26.1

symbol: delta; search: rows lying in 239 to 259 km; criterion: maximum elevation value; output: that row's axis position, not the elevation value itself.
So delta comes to 244.0 km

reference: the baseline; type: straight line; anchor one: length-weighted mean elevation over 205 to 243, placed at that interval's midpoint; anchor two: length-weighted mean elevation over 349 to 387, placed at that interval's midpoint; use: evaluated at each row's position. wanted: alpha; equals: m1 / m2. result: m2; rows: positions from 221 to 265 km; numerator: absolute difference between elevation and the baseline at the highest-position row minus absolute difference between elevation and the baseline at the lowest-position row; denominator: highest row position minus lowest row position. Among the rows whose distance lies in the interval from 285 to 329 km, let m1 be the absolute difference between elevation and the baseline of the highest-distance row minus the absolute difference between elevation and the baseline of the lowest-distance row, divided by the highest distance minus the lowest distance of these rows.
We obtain 5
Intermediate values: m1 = -0.035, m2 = -0.0068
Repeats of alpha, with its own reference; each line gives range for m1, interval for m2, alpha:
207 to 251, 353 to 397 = -103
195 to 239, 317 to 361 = 0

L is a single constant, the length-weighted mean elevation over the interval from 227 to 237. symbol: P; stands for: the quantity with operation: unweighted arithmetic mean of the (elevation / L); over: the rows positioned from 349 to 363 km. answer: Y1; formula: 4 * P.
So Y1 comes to 3.91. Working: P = 0.98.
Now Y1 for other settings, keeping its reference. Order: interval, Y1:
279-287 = 4.47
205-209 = 4.08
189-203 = 4.33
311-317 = 4.04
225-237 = 3.99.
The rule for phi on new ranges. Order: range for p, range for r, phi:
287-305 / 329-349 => 1.8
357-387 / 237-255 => -0.4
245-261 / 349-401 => 0.4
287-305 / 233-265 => 0.9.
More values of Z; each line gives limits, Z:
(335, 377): 368.0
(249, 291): 264.0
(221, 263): 222.0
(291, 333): 292.0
